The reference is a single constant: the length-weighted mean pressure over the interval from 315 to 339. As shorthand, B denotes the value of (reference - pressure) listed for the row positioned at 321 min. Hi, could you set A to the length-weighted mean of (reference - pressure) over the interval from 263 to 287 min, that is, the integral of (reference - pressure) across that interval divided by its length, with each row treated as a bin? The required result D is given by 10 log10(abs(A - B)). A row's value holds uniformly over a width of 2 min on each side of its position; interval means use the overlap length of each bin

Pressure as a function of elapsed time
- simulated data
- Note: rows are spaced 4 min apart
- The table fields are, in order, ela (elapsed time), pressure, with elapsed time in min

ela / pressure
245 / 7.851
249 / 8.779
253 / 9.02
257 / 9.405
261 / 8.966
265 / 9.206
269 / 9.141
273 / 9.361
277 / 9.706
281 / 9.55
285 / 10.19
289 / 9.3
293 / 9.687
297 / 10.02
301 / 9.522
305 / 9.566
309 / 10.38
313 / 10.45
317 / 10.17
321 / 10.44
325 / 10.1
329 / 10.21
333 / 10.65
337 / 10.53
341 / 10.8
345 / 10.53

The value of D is 0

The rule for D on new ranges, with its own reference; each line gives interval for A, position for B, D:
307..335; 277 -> -2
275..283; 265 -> -4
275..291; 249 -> 0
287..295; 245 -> 2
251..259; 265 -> -22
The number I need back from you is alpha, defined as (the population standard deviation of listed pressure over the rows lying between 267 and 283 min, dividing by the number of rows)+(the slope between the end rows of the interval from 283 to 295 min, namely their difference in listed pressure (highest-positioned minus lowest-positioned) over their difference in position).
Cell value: 0.15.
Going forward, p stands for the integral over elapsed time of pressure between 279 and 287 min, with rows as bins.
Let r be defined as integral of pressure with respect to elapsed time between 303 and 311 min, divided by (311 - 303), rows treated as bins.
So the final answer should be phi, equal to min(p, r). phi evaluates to 9.97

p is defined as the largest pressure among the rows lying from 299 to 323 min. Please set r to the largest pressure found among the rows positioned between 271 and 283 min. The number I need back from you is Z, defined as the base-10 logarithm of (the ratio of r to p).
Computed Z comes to -0.032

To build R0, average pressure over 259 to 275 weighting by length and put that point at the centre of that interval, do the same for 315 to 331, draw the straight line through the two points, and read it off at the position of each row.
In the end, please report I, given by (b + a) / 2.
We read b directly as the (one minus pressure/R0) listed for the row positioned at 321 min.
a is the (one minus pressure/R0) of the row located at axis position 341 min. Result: -0.023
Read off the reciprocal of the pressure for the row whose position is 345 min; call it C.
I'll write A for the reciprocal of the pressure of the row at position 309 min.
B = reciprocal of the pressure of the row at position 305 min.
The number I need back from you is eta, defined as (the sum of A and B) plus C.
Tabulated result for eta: 0.296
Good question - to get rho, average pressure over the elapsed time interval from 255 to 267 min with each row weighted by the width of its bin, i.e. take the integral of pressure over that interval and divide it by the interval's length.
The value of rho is 9.2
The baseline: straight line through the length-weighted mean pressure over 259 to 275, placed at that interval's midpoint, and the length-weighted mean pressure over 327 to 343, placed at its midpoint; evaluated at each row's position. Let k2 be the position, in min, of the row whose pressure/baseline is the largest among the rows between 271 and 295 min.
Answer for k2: 285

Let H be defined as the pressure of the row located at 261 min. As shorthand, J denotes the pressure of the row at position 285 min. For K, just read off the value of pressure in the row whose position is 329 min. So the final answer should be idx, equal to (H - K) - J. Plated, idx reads -11.4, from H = 8.966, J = 10.19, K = 10.21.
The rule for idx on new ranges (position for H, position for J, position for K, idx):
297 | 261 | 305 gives -8.5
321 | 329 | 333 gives -10.4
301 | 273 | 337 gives -10.4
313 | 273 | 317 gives -9.1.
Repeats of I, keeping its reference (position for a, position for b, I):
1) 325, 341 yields -0.003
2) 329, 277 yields -0.012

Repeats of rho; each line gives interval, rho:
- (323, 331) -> 10.2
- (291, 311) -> 9.8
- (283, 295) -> 9.7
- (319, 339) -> 10.4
